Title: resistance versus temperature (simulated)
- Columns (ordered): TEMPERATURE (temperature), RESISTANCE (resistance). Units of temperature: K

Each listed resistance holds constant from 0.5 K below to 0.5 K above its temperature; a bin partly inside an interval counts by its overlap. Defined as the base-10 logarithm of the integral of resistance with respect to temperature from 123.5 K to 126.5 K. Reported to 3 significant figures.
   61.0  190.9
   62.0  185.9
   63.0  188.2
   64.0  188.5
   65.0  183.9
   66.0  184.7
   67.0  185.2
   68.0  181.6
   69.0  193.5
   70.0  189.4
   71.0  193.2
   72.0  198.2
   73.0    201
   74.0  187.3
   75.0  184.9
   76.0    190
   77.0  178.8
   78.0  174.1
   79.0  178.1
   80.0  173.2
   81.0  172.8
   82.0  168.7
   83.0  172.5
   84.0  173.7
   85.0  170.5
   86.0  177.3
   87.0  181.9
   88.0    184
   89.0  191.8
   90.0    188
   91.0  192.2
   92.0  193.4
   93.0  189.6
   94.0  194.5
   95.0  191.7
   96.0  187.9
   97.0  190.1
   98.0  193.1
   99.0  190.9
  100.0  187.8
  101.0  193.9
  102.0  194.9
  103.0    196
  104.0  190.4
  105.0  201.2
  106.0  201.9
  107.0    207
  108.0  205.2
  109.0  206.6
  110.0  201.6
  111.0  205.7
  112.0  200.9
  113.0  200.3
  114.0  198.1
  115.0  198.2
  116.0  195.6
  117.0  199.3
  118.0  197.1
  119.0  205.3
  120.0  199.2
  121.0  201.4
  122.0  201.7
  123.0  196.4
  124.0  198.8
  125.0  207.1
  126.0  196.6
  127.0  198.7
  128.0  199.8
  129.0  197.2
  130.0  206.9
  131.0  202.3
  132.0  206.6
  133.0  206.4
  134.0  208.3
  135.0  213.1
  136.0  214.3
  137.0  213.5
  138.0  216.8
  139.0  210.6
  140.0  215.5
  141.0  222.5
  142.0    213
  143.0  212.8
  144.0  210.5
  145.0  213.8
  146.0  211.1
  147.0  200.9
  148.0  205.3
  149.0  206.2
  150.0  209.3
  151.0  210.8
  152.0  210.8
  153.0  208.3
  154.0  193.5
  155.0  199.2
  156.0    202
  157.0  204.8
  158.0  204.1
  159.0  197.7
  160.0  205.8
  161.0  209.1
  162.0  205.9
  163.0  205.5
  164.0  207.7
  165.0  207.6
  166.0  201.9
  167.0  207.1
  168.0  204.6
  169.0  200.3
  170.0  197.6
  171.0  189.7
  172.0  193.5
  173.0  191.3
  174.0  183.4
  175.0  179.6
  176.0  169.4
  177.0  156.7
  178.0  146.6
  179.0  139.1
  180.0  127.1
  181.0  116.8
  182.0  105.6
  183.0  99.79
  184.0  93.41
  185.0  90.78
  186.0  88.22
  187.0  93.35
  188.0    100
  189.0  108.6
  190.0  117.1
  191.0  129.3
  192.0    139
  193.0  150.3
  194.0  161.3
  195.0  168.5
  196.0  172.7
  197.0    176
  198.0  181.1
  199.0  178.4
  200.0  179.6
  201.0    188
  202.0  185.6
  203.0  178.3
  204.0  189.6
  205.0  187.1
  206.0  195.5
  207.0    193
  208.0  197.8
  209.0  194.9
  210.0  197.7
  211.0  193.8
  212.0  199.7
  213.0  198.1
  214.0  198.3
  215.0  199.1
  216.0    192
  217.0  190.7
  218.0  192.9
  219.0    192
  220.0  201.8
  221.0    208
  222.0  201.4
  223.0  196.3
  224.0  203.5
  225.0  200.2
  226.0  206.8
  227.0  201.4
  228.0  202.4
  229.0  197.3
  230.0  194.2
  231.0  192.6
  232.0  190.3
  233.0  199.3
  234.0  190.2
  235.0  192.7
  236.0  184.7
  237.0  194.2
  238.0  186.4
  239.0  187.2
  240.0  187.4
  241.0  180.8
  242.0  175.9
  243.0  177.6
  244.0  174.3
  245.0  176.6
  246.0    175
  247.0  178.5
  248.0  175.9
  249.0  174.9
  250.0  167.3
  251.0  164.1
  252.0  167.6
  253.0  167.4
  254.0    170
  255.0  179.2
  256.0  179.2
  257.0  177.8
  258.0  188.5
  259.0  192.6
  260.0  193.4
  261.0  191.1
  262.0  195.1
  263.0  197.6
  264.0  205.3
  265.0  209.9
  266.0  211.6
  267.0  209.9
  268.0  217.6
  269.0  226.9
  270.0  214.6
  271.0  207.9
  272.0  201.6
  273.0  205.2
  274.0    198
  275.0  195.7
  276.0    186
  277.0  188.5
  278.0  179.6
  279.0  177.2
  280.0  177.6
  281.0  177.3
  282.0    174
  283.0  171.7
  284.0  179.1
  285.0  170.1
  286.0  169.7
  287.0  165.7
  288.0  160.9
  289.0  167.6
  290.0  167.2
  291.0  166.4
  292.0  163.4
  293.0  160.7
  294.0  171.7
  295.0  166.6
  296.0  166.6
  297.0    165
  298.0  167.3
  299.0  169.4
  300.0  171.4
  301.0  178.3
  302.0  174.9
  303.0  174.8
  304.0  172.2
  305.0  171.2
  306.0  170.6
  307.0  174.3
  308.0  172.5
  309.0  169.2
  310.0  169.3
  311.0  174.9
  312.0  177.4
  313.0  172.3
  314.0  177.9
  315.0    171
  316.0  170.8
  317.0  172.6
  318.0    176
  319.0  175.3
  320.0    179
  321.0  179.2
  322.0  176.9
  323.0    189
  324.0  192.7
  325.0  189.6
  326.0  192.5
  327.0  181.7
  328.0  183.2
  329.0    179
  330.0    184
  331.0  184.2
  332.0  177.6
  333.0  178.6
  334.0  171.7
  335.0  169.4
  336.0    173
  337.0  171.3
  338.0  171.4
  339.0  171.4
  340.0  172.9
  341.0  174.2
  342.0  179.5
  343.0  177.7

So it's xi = 2.78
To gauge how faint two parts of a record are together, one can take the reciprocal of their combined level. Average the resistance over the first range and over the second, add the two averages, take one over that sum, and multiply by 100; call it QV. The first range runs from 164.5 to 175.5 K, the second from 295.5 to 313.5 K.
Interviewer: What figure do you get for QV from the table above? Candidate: 0.272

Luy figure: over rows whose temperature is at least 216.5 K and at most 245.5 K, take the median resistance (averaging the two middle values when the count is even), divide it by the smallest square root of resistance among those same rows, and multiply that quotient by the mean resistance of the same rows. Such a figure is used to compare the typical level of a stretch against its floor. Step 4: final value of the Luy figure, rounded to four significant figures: 2808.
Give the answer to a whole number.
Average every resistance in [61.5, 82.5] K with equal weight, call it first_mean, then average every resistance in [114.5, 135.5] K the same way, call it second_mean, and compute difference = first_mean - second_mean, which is -17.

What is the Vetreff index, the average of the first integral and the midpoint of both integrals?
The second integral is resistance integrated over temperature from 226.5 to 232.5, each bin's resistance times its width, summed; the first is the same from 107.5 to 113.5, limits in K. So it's 1210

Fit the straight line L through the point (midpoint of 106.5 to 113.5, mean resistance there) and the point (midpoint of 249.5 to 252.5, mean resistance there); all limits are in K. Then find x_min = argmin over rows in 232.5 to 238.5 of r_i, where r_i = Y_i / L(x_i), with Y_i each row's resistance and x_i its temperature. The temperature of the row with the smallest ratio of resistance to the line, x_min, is 236.0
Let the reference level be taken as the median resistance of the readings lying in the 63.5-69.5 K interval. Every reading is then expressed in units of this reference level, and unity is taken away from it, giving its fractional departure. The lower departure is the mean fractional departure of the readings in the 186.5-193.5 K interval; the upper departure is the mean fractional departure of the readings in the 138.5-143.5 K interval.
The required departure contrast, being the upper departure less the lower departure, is 0.51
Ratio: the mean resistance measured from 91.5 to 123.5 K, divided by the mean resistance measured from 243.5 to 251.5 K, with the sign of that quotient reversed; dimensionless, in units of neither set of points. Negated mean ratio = -1.14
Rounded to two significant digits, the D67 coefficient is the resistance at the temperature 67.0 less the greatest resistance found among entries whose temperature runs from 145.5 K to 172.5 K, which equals -26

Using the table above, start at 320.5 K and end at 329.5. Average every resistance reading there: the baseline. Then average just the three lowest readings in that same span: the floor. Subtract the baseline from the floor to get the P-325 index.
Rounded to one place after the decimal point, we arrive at -6.5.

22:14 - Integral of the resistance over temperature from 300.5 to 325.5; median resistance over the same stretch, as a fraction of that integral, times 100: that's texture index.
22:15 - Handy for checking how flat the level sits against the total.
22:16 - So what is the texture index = 3.97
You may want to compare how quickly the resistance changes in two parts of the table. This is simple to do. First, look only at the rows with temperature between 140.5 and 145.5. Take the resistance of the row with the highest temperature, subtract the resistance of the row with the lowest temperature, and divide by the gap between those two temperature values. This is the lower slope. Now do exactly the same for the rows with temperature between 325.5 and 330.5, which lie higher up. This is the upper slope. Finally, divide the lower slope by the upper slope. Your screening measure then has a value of 1.0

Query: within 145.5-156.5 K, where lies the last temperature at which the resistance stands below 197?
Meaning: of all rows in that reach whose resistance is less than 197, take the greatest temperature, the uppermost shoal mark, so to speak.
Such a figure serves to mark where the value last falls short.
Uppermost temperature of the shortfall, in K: 154.0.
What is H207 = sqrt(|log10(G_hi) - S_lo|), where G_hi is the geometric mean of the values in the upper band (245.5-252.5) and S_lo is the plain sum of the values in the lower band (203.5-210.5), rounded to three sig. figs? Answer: 36.8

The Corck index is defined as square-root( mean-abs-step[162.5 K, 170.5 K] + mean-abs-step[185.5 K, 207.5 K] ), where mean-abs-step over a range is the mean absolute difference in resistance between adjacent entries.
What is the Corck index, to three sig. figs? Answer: 3.14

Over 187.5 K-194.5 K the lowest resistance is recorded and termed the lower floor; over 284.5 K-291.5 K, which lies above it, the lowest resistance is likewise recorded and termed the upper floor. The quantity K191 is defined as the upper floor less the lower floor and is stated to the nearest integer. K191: 61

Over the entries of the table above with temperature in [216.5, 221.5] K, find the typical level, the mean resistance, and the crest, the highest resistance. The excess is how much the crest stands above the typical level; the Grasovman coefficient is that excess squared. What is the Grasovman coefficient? 119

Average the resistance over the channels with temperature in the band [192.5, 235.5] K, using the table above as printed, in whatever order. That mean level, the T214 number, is 191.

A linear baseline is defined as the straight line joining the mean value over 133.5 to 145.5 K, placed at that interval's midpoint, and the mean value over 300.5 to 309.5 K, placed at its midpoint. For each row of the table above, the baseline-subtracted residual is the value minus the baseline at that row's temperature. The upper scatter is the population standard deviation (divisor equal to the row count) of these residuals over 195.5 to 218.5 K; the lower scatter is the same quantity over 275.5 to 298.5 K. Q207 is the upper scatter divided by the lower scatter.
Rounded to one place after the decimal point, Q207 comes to 1.6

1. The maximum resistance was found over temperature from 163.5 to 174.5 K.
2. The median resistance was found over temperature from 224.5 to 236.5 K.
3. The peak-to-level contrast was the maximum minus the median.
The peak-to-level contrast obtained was 12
